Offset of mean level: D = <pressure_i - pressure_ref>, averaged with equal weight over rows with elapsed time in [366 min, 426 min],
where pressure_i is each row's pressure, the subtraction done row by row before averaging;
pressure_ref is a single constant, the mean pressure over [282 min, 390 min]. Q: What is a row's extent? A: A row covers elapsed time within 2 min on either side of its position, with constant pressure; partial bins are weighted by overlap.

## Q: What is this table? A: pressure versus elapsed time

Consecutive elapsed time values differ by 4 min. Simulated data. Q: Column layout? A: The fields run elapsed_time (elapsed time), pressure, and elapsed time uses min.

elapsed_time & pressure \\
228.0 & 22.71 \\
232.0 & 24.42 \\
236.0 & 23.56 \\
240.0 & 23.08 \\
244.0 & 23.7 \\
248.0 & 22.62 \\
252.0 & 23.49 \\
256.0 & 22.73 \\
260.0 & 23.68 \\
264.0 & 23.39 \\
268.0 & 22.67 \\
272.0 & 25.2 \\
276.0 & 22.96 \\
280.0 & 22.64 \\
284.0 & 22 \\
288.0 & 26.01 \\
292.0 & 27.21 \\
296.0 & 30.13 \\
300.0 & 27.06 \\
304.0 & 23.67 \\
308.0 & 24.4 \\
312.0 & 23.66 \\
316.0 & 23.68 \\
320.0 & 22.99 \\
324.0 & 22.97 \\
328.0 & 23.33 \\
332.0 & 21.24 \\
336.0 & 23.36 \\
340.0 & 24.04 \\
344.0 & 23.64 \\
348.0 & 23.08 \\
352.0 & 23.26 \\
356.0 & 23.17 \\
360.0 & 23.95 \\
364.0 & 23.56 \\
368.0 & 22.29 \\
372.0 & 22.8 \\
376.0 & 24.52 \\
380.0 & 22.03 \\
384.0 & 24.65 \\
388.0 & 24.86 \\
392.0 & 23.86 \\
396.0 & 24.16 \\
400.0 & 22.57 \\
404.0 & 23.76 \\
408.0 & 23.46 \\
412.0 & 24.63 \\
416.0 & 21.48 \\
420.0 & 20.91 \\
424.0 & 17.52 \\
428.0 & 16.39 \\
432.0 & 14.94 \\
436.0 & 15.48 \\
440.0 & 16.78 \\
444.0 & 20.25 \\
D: -1.1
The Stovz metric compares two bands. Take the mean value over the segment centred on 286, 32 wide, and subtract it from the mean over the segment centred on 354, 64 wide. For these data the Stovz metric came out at -2.2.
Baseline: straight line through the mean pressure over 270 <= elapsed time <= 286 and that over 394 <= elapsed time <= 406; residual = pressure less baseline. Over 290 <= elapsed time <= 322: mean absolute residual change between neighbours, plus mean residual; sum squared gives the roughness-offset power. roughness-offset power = 13.9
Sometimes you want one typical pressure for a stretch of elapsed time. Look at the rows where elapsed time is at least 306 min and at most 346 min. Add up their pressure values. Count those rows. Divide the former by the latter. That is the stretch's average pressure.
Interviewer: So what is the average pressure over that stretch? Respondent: 23.3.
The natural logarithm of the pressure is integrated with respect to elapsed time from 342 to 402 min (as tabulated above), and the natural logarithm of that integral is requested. 5.24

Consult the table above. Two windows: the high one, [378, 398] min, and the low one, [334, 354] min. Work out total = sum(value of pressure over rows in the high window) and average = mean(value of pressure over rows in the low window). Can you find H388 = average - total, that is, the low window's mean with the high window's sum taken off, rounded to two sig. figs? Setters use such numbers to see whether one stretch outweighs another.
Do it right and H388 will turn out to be -96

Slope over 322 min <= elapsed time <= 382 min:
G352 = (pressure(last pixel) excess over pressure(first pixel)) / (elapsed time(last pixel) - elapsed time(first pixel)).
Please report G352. -0.02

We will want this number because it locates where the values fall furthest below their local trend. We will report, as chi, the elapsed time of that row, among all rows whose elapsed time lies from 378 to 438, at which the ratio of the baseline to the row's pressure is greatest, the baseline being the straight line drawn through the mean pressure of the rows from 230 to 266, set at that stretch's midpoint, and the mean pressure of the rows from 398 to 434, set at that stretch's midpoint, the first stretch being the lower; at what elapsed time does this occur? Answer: 432.0 min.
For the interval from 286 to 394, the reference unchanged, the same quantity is 332.0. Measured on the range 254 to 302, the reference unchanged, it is 284.0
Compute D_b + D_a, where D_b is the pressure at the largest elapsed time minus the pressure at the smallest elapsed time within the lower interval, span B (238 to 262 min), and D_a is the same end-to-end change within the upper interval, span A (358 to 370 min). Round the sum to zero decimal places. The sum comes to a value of -1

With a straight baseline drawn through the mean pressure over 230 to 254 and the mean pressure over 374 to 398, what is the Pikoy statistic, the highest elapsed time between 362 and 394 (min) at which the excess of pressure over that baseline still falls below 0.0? 392.0 min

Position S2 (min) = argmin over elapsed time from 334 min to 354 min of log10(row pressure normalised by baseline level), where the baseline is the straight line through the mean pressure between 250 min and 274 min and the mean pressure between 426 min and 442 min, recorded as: 336.0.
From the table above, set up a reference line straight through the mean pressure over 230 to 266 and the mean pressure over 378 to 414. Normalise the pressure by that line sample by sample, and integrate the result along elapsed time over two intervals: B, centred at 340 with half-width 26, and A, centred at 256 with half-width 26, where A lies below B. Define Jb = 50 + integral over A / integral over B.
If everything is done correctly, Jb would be 51.0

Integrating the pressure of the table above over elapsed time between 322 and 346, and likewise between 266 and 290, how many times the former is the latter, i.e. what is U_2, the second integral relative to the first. 1.02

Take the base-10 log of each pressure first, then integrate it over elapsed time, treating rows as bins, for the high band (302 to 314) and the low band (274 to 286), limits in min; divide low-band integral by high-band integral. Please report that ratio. 0.98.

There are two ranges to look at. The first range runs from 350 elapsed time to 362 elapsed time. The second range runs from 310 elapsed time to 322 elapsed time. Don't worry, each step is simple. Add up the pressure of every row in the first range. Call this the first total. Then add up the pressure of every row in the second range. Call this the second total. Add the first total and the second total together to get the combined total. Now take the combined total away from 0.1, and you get -140.6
